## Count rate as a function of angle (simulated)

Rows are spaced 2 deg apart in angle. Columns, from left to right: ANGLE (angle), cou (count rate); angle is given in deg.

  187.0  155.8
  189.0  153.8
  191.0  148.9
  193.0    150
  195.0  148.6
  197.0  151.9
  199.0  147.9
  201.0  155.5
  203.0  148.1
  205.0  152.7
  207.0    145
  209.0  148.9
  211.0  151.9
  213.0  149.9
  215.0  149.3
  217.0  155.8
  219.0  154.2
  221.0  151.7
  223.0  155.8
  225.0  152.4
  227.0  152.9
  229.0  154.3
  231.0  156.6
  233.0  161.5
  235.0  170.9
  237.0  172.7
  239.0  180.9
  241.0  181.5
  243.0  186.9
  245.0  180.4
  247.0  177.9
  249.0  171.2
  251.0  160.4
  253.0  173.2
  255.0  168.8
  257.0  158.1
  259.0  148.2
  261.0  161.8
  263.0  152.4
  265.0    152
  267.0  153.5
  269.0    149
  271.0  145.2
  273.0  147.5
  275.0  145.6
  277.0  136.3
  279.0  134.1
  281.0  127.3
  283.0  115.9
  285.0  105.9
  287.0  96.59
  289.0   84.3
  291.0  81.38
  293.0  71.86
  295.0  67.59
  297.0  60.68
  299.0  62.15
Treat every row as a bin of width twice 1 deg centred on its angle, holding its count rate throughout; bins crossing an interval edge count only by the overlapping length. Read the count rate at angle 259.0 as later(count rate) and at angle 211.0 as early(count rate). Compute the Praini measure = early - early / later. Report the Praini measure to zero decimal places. 151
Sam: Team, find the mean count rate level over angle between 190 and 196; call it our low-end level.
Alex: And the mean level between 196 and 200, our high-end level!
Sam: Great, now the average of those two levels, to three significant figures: 150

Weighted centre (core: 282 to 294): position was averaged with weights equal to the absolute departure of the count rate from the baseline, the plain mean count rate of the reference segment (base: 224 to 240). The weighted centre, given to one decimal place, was 288.7 deg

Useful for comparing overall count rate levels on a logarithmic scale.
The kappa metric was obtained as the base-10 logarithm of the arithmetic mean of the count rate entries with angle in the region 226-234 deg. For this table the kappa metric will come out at 2.19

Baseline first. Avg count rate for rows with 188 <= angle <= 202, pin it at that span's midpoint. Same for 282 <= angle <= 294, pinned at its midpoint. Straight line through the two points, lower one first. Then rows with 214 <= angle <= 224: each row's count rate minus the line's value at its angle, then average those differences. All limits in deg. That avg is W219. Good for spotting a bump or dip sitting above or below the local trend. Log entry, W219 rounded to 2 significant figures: 17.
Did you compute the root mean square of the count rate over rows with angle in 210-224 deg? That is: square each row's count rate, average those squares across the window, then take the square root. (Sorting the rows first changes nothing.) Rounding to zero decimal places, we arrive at 153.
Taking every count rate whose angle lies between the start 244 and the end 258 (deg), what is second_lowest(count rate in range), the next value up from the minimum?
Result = 160.4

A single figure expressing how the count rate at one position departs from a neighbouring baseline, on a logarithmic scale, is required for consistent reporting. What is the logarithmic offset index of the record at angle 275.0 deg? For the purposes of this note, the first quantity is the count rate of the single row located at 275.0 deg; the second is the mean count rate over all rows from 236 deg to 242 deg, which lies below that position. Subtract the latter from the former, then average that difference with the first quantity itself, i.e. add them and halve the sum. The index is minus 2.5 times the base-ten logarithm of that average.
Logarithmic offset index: -4.38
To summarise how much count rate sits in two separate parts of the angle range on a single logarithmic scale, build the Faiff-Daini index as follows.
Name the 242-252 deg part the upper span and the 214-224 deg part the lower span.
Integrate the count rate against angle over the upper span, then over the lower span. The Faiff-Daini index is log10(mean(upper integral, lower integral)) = 3.216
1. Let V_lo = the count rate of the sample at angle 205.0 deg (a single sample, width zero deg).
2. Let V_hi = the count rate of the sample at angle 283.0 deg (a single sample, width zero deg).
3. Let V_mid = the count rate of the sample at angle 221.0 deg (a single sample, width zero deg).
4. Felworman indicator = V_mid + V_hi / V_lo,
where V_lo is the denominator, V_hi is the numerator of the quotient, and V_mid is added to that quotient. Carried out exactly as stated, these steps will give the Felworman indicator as 152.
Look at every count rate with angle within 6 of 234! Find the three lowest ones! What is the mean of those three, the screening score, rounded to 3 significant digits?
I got 157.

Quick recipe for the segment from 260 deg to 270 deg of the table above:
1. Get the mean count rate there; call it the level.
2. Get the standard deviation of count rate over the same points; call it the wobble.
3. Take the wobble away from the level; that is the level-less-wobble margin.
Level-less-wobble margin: 149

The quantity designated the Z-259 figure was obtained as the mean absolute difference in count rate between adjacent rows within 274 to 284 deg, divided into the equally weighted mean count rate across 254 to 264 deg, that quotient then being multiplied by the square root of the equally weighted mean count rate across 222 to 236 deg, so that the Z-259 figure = 267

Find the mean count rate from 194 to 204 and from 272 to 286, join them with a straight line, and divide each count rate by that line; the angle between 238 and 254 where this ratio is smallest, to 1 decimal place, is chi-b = 251.0 deg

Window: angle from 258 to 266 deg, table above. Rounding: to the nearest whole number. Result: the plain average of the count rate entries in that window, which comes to 154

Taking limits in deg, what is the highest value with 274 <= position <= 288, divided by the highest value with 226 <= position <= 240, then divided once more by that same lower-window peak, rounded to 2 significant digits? 0.0044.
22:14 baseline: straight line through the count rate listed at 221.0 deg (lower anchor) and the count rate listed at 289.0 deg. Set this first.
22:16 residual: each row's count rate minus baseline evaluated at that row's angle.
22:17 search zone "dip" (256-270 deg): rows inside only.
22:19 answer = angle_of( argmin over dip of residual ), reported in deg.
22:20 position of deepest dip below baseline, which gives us 259.0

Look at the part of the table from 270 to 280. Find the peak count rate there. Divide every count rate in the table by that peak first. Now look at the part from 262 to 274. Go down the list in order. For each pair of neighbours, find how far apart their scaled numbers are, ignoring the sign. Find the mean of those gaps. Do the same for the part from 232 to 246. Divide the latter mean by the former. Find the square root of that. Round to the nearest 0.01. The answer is 1.46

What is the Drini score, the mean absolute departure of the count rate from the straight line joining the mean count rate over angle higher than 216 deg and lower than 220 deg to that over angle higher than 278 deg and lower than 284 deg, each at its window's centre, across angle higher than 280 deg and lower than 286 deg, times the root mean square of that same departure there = 111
